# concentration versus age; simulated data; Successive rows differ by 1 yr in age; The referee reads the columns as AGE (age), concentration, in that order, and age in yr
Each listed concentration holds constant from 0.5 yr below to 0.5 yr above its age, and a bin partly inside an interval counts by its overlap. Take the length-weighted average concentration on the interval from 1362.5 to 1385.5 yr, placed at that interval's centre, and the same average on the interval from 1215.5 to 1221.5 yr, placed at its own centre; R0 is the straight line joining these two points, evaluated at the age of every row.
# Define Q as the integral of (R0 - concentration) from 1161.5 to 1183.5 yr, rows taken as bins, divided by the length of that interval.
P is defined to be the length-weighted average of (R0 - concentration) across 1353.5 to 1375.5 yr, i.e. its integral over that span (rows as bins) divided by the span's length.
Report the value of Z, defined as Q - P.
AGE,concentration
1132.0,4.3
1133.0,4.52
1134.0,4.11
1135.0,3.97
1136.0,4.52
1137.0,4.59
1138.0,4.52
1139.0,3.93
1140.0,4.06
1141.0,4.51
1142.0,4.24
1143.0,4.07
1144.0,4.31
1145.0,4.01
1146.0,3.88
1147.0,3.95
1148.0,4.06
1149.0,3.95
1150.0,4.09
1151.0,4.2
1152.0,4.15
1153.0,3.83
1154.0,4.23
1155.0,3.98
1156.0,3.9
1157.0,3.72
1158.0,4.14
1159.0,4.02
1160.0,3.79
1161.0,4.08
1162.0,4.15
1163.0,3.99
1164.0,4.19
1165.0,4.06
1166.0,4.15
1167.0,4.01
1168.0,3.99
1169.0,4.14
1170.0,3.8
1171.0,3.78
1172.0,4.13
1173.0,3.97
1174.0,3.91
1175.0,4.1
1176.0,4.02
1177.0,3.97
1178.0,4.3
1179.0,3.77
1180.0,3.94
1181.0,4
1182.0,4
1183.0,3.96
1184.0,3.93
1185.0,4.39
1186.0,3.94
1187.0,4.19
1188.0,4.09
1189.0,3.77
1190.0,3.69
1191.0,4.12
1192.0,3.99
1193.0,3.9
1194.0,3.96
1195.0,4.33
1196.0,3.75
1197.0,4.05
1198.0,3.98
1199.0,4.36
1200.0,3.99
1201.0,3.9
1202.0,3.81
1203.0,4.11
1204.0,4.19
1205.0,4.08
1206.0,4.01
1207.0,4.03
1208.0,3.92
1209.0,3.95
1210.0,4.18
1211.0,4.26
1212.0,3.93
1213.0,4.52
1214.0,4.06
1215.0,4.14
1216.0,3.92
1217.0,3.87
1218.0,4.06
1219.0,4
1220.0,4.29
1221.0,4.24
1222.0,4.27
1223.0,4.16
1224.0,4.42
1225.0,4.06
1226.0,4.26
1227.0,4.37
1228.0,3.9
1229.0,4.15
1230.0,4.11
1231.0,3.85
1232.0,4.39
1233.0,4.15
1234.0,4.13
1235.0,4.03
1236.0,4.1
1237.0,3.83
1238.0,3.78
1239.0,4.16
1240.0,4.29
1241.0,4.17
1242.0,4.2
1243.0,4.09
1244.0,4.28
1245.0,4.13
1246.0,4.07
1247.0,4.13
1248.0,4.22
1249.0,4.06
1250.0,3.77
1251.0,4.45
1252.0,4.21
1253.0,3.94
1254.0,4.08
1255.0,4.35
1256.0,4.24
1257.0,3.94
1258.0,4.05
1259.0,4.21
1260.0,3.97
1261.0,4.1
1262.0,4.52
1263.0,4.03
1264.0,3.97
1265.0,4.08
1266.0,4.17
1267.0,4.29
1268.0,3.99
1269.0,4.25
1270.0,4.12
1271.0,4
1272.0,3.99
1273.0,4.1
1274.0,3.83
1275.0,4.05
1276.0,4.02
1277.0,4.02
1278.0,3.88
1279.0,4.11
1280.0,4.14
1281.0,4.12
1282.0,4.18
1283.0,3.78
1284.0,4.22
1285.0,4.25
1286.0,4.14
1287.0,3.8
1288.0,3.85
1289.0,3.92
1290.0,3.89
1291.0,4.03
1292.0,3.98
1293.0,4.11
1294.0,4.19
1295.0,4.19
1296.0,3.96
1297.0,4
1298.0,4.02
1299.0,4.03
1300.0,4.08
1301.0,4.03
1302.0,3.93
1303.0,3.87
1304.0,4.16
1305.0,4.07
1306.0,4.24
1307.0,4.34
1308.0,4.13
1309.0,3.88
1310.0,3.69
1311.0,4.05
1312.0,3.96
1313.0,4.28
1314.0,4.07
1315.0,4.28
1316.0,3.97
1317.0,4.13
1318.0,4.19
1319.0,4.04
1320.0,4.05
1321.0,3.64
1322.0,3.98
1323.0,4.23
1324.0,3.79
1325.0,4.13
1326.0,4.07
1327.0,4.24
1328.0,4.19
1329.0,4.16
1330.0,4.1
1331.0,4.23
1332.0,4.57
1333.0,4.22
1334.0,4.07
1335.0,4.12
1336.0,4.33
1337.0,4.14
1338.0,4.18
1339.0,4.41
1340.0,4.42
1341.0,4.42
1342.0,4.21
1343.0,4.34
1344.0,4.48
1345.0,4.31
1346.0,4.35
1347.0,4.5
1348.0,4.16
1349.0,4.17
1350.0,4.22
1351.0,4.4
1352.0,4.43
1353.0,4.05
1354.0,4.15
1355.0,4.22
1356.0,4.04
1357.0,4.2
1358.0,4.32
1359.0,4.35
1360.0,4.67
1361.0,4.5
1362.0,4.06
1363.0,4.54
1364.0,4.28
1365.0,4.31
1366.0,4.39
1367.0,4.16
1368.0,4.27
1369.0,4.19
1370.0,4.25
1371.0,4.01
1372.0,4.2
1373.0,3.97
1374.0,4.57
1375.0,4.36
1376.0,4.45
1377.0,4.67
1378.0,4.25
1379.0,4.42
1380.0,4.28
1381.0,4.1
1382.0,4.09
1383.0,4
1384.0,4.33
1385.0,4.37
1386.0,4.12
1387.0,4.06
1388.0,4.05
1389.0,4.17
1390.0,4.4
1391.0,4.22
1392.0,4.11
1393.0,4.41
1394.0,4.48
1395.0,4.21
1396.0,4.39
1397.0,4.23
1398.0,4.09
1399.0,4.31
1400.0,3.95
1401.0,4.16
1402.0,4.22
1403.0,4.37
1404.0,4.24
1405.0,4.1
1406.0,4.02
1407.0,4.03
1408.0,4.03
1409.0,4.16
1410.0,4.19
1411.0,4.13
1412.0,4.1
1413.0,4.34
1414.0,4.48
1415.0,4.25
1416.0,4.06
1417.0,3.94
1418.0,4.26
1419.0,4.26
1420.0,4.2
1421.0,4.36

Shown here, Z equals -0.01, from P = -0.01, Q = -0.02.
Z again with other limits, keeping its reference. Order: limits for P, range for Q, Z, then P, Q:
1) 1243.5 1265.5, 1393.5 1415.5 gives 0.13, -0.01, 0.12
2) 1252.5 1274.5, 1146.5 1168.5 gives -0.08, 0.03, -0.05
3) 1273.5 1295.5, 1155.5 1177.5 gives -0.13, 0.12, -0.01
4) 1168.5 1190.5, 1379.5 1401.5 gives 0.08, 0.02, 0.10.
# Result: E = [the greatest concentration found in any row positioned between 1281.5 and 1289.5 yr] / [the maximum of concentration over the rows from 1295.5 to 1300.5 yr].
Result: 1.04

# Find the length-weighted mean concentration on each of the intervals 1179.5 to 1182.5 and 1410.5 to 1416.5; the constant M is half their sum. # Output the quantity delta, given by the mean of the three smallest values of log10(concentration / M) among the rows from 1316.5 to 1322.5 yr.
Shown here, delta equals -0.024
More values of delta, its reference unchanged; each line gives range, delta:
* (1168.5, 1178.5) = -0.030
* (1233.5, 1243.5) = -0.024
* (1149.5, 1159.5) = -0.032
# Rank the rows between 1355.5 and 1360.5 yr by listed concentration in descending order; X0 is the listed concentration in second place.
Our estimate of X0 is 4.35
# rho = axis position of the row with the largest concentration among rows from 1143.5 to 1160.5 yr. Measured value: 1144.0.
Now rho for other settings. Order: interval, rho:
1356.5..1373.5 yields 1360.0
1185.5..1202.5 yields 1199.0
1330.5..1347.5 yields 1332.0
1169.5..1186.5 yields 1185.0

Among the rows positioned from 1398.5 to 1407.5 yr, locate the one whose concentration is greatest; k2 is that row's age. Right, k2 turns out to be 1403.0 yr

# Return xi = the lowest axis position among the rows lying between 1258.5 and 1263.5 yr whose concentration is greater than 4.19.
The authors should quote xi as 1259.0 yr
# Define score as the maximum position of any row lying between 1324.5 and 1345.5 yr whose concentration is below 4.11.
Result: 1334.0 yr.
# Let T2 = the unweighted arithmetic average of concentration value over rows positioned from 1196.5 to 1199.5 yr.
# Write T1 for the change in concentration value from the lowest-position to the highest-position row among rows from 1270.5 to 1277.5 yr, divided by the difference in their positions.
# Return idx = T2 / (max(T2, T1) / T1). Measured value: 0.003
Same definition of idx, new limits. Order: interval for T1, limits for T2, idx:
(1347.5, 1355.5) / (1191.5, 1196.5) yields 0.009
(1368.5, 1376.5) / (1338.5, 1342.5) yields 0.037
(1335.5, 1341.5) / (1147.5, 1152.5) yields 0.018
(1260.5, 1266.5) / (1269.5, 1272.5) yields 0.014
